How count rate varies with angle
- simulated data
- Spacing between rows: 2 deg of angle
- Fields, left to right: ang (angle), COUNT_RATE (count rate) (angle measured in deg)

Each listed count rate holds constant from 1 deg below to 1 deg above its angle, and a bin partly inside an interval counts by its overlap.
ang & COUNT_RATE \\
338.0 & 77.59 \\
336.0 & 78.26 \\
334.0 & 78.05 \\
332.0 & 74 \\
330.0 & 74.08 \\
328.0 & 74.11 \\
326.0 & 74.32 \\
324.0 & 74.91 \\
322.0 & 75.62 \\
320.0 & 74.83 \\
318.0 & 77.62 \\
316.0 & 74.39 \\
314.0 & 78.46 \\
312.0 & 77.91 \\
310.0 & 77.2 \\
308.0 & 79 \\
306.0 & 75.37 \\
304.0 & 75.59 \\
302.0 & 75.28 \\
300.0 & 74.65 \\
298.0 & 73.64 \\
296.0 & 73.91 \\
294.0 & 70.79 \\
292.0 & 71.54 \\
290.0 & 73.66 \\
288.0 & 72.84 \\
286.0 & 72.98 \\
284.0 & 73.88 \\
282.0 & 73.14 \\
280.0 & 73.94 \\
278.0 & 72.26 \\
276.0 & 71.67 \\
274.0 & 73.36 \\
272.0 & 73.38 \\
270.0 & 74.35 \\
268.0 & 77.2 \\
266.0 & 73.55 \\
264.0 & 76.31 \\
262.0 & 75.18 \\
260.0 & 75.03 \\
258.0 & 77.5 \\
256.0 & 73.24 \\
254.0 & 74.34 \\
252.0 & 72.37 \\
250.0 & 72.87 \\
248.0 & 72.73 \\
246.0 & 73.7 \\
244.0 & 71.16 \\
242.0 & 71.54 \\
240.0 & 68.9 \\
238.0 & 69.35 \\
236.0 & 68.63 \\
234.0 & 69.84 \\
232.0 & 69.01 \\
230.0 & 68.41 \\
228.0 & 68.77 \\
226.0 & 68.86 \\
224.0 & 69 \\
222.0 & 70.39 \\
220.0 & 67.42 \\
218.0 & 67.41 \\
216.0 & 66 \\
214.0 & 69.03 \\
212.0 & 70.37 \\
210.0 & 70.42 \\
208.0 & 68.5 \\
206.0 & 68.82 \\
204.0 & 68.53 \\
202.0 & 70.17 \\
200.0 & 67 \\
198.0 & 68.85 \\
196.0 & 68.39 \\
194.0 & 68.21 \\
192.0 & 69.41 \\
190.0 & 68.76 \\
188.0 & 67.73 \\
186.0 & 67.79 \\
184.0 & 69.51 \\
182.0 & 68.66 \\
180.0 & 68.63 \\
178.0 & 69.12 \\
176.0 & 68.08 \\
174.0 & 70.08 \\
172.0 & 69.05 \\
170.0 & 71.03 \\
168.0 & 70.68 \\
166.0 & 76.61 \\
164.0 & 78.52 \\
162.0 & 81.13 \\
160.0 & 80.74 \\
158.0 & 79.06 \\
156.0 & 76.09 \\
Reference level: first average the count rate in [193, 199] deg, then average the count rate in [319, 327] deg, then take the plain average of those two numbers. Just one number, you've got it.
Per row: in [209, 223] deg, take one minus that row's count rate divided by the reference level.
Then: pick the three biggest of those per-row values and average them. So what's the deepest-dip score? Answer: 0.066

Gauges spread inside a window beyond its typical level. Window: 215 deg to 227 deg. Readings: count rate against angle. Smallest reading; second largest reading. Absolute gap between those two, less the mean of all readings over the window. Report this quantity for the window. -65.2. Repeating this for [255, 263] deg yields -73.3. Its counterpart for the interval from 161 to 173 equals -65.0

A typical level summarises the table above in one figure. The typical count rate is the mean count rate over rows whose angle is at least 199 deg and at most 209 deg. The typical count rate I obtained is 68.6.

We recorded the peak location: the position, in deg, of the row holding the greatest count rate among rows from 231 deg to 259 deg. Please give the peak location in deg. 258.0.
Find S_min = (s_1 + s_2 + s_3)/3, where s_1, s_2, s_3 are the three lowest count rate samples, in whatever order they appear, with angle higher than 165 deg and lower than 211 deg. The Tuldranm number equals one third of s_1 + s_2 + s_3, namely 68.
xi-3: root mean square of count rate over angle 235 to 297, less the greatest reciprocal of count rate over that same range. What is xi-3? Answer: 73.1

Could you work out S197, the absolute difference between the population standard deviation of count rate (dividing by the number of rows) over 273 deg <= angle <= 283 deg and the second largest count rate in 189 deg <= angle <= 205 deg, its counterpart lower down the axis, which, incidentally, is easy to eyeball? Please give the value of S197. 68.6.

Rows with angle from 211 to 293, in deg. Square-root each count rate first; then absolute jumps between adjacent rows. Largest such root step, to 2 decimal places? 0.25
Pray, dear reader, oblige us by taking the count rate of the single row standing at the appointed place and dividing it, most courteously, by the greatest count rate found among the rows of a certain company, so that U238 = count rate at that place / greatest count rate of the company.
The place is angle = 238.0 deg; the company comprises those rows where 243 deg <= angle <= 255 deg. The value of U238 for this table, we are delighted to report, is 0.93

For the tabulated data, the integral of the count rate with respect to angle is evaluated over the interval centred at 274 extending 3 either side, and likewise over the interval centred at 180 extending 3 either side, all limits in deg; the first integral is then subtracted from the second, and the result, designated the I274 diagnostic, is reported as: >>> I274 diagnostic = -24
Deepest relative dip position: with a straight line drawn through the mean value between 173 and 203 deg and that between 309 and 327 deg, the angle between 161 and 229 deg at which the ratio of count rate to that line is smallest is 216.0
